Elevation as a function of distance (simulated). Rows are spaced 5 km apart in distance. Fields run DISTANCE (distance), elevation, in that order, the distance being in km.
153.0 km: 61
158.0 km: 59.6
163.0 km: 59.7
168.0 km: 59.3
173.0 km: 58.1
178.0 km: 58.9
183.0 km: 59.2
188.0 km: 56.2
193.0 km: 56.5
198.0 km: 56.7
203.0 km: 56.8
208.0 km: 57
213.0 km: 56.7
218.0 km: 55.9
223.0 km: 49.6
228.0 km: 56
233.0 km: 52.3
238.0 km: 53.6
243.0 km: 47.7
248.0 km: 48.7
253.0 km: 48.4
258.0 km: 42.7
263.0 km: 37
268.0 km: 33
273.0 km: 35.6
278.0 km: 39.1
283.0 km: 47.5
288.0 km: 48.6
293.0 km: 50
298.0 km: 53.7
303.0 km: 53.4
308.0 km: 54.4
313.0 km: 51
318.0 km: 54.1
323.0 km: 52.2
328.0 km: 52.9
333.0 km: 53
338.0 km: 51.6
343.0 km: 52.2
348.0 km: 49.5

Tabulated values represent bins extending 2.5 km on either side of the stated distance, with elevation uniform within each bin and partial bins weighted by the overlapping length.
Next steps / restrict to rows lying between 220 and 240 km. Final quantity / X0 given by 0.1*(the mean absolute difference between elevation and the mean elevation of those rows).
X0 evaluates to 0.19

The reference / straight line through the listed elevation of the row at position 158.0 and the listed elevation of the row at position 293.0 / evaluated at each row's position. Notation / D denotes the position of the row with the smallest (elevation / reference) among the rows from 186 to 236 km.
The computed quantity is 223.0 km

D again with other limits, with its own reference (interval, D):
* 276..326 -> 278.0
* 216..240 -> 223.0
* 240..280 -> 268.0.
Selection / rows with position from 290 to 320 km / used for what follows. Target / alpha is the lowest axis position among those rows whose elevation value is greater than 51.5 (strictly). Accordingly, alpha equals 298.0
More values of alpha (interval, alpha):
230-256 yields 233.0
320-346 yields 323.0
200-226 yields 203.0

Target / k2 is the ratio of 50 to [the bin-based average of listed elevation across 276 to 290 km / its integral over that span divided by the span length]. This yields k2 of 1.11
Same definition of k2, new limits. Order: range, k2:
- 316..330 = 0.94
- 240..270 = 1.16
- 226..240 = 0.93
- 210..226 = 0.92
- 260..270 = 1.41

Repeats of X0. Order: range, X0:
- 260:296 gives 0.61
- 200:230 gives 0.19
